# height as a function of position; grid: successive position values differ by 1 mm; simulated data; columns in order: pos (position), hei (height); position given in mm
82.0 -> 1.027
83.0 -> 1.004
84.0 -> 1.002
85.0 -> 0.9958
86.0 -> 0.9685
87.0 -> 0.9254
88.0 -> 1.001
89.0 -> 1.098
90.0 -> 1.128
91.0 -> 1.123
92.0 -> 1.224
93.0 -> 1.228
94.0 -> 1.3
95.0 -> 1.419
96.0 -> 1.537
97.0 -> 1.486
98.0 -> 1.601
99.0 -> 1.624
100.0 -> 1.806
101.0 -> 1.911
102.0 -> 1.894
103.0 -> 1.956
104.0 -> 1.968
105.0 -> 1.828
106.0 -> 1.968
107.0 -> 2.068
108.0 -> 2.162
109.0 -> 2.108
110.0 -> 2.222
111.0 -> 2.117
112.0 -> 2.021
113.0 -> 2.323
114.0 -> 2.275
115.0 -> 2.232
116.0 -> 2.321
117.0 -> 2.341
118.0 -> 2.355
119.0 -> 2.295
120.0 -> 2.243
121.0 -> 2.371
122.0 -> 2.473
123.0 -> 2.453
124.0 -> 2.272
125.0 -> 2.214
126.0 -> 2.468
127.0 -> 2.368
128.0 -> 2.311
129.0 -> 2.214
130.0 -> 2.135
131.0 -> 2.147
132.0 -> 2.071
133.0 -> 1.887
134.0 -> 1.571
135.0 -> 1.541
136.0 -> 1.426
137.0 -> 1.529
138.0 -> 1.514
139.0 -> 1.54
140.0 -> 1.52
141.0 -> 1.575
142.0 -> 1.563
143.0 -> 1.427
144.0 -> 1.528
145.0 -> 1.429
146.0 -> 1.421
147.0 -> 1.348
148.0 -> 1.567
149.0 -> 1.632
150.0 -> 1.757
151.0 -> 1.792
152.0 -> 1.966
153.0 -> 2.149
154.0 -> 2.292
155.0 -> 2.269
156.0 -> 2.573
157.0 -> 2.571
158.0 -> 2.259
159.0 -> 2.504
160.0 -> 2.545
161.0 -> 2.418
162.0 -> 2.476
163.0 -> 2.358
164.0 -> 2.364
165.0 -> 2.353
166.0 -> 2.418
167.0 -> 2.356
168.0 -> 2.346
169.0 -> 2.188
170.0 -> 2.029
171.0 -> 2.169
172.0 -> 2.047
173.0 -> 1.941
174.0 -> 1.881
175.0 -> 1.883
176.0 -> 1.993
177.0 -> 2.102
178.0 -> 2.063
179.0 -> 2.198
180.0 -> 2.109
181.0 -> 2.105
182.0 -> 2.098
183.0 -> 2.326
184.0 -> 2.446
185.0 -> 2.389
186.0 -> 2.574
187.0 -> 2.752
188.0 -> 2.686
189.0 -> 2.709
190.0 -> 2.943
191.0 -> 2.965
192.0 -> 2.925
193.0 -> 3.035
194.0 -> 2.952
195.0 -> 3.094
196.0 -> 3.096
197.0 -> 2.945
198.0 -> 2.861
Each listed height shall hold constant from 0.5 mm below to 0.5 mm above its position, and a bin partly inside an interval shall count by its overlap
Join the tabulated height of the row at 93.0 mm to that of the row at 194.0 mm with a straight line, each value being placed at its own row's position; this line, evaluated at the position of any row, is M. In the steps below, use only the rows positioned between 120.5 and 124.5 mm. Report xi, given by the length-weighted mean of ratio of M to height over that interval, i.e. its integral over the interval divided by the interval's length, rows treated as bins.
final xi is 0.7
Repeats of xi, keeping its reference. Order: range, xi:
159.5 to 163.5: 1.0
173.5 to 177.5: 1.3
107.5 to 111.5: 0.7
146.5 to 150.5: 1.4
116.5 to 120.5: 0.7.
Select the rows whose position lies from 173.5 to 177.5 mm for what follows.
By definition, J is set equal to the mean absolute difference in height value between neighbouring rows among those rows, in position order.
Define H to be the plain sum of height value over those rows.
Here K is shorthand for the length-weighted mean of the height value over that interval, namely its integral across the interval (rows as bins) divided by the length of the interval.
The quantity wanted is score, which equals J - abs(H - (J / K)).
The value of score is -8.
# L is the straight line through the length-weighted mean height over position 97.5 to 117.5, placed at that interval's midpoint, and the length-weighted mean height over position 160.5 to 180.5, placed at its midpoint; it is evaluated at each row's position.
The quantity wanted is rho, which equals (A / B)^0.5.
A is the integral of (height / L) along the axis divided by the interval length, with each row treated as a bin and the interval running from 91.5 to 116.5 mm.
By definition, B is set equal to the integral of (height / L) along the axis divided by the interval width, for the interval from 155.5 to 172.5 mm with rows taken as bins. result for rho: 0.92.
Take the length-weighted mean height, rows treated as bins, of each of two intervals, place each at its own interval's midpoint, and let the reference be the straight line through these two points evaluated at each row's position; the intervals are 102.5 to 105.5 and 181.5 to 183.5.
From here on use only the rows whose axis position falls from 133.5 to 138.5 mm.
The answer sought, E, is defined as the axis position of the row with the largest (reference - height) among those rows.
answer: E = 136.0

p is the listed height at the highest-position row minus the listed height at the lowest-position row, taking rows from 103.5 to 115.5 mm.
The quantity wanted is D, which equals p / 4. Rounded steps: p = 0.26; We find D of 0.07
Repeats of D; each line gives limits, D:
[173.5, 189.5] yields 0.21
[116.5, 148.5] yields -0.19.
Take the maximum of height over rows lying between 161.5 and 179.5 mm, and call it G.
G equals 2.476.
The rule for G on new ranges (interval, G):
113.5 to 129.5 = 2.473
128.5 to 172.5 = 2.573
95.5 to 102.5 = 1.911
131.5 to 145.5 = 2.071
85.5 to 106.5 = 1.968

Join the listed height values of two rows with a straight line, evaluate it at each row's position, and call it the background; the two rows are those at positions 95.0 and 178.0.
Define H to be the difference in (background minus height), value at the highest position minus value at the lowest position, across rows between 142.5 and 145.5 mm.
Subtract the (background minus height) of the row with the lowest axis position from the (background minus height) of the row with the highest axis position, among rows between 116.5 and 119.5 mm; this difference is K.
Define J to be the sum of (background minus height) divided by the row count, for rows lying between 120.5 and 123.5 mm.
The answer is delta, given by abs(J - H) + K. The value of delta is 0.88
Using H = 0.01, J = -0.80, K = 0.06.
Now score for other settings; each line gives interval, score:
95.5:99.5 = -6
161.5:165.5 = -9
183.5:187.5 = -10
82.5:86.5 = -4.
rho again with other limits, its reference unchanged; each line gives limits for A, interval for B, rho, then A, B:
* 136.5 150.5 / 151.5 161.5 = 0.81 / 0.72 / 1.09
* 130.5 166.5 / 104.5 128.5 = 0.91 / 0.90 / 1.09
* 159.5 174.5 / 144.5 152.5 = 1.17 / 1.04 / 0.76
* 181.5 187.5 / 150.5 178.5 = 1.03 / 1.10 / 1.03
